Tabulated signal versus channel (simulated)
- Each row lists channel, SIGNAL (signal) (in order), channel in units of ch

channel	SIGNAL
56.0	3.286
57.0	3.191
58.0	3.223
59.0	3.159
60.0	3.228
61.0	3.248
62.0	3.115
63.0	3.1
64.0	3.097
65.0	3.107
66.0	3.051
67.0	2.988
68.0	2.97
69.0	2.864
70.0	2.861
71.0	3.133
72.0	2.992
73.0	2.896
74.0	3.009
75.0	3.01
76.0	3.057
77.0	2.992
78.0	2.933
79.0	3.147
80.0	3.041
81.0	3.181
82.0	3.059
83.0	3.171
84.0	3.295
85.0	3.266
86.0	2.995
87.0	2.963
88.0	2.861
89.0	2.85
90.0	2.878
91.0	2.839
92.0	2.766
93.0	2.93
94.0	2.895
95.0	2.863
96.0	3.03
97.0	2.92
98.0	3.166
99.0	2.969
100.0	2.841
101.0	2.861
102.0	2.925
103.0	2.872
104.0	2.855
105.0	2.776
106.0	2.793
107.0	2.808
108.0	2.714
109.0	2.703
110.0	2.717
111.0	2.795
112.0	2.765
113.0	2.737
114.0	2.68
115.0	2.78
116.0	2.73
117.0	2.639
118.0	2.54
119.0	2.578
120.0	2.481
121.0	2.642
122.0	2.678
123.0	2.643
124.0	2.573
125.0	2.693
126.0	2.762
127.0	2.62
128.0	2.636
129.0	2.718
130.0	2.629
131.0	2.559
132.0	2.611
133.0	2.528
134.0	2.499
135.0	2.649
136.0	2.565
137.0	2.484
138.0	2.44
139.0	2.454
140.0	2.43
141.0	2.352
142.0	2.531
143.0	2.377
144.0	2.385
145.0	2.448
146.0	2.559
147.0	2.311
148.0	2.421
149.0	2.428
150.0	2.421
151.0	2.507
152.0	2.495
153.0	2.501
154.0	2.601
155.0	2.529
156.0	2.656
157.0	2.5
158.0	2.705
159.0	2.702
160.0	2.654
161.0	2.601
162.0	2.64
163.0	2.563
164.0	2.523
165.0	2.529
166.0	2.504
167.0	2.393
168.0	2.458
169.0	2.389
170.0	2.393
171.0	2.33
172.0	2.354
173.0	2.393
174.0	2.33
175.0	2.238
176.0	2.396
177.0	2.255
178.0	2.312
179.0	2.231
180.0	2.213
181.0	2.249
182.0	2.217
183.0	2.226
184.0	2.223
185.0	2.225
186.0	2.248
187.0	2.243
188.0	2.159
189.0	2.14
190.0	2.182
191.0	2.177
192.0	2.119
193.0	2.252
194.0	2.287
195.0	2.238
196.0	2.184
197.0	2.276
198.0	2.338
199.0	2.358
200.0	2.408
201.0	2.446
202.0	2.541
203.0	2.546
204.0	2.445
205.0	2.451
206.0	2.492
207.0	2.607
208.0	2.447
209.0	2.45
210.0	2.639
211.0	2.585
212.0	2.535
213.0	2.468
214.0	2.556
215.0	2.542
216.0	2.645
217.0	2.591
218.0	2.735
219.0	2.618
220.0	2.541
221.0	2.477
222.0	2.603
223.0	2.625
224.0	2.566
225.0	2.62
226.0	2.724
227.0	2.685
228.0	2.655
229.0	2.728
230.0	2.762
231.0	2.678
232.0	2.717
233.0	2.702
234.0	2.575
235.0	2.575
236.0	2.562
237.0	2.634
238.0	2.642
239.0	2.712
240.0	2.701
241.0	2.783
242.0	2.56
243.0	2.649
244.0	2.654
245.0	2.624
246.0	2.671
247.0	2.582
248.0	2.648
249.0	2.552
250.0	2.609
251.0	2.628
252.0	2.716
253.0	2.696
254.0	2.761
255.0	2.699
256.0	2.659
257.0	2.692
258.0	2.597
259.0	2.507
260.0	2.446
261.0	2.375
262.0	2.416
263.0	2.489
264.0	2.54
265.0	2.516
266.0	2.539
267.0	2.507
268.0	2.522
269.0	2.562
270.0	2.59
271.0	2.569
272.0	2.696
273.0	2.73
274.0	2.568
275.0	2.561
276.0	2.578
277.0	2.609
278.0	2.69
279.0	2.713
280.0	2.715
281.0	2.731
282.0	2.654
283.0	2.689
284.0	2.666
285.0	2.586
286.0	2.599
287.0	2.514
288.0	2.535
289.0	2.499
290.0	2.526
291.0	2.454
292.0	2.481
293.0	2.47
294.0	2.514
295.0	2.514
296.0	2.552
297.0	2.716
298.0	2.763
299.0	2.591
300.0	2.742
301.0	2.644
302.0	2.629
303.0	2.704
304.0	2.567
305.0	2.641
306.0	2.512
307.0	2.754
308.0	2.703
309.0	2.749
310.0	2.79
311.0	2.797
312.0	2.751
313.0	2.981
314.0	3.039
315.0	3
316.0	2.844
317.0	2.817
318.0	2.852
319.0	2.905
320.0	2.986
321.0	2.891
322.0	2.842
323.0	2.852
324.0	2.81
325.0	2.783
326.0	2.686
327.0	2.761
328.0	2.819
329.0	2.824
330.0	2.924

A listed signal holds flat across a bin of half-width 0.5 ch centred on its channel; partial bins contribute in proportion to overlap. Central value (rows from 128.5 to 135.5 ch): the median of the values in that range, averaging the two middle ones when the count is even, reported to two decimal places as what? 2.61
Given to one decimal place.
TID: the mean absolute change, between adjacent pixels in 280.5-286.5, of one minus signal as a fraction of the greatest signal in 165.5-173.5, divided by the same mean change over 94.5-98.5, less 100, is -99.7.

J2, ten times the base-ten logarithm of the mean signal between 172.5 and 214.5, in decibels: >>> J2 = 3.7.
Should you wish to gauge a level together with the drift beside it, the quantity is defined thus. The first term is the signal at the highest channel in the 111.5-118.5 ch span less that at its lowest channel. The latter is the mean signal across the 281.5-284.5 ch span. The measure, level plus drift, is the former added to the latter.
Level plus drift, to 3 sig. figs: 2.44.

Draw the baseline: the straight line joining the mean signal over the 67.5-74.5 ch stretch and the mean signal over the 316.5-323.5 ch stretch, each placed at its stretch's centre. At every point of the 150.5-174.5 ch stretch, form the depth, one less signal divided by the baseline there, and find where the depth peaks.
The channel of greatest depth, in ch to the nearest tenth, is 171.0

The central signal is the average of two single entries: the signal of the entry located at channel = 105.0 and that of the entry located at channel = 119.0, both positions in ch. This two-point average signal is 2.7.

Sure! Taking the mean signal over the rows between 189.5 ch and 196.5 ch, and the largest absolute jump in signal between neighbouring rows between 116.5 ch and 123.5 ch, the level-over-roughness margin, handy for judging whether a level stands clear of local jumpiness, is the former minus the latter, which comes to 2.04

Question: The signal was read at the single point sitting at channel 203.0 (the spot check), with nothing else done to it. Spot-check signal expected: 2.546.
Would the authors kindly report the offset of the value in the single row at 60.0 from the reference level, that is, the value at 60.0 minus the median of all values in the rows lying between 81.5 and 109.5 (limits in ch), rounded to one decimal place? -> 0.4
